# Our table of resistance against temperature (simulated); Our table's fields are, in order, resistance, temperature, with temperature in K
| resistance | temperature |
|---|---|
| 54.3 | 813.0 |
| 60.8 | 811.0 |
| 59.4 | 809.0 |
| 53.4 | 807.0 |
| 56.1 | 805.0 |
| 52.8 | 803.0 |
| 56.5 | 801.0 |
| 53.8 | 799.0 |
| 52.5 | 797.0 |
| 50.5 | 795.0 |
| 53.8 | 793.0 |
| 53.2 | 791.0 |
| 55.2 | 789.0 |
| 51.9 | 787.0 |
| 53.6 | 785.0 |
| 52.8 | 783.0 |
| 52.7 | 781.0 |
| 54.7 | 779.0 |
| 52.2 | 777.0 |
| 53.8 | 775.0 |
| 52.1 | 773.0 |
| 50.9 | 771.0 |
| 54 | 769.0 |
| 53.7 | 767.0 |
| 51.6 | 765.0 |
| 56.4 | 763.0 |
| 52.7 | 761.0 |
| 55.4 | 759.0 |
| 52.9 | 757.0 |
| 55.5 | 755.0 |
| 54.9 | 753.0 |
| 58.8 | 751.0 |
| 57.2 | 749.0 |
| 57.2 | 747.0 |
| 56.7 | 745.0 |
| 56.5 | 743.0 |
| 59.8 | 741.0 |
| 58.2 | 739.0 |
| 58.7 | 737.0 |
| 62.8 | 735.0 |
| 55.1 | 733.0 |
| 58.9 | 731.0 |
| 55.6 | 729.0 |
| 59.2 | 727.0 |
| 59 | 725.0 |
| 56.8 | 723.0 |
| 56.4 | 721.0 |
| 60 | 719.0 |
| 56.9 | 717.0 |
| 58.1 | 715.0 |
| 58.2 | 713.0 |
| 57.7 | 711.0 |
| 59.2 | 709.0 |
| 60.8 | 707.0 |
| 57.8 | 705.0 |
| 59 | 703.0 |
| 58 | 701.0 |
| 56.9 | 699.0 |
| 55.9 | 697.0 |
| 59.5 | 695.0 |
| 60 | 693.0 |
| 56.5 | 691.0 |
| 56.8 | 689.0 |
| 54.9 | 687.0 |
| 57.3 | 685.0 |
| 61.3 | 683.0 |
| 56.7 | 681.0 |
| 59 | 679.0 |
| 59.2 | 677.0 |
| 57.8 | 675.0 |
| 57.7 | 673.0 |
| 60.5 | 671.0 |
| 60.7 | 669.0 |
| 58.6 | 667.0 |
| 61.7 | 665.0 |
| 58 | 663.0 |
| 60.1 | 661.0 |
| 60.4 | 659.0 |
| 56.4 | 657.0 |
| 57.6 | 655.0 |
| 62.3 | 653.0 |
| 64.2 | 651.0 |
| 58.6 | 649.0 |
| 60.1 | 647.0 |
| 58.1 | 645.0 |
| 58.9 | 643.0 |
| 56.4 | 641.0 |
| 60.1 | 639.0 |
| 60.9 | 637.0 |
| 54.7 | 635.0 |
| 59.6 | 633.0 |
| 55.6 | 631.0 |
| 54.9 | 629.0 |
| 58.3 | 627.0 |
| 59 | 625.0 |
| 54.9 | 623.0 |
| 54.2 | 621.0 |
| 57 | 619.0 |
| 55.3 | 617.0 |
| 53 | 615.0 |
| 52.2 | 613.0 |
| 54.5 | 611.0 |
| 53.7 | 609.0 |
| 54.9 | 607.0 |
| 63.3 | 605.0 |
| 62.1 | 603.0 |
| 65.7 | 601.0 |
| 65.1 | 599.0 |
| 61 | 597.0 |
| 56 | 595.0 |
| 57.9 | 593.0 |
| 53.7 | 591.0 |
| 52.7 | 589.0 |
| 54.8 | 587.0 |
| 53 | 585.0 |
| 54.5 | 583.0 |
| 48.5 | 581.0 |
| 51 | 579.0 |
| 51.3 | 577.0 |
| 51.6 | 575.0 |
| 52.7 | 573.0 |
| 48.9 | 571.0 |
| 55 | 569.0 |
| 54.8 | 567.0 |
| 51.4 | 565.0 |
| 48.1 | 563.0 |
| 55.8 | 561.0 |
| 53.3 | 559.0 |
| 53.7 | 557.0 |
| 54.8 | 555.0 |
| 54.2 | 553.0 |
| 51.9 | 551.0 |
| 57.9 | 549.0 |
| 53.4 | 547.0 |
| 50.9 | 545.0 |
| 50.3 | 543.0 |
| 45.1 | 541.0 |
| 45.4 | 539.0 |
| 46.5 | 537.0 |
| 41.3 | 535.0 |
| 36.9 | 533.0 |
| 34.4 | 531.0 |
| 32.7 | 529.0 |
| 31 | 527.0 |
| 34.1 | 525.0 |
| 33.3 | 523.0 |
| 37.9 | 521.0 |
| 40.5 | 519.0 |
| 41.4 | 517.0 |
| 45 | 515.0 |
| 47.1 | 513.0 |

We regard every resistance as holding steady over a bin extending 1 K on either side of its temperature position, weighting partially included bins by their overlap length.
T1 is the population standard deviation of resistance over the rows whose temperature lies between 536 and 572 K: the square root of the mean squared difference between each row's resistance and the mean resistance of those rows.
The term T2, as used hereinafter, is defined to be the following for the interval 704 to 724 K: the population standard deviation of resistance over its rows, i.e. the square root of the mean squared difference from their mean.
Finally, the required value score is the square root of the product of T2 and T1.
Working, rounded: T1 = 3.6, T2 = 1.4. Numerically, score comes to 2.2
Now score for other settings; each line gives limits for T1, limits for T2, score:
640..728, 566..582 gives 2.0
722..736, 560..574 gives 2.6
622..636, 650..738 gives 2.0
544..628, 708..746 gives 2.6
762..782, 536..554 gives 2.5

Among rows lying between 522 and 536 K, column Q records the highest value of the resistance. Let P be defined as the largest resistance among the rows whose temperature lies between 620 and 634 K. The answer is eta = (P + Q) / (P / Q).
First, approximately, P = 59.6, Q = 41.3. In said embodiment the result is 70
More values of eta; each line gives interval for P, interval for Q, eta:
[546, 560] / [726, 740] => 131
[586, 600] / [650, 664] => 128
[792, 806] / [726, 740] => 133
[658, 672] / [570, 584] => 103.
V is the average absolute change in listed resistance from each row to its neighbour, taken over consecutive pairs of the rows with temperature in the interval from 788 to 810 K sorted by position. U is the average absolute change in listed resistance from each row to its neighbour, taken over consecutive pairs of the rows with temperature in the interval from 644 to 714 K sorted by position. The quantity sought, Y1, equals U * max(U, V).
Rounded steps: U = 2.1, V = 2.76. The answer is 5.8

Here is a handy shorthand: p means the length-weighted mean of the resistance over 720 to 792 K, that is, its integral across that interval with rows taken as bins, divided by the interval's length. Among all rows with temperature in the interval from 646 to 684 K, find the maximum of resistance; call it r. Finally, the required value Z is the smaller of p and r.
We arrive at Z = 55.5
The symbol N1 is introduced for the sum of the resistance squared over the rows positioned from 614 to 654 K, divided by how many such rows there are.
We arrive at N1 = 3350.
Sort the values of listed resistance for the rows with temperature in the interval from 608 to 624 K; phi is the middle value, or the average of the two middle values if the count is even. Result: 54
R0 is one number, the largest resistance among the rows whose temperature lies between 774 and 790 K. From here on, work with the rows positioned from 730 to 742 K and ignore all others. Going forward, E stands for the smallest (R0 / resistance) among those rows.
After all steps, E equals 0.88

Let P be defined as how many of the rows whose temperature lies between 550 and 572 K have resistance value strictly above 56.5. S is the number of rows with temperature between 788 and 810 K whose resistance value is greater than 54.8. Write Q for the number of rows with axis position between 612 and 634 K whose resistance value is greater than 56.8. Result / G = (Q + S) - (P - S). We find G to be 12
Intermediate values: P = 0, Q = 4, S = 4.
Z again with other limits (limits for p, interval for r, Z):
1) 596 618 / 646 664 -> 58.3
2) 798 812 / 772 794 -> 55.2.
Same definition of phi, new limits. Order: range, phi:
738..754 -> 57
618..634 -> 56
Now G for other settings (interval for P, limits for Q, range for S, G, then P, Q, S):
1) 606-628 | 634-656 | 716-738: 28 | 3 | 9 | 11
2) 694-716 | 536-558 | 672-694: 13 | 10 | 1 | 11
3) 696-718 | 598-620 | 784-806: 1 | 10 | 5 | 3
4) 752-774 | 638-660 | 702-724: 31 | 0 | 9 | 11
